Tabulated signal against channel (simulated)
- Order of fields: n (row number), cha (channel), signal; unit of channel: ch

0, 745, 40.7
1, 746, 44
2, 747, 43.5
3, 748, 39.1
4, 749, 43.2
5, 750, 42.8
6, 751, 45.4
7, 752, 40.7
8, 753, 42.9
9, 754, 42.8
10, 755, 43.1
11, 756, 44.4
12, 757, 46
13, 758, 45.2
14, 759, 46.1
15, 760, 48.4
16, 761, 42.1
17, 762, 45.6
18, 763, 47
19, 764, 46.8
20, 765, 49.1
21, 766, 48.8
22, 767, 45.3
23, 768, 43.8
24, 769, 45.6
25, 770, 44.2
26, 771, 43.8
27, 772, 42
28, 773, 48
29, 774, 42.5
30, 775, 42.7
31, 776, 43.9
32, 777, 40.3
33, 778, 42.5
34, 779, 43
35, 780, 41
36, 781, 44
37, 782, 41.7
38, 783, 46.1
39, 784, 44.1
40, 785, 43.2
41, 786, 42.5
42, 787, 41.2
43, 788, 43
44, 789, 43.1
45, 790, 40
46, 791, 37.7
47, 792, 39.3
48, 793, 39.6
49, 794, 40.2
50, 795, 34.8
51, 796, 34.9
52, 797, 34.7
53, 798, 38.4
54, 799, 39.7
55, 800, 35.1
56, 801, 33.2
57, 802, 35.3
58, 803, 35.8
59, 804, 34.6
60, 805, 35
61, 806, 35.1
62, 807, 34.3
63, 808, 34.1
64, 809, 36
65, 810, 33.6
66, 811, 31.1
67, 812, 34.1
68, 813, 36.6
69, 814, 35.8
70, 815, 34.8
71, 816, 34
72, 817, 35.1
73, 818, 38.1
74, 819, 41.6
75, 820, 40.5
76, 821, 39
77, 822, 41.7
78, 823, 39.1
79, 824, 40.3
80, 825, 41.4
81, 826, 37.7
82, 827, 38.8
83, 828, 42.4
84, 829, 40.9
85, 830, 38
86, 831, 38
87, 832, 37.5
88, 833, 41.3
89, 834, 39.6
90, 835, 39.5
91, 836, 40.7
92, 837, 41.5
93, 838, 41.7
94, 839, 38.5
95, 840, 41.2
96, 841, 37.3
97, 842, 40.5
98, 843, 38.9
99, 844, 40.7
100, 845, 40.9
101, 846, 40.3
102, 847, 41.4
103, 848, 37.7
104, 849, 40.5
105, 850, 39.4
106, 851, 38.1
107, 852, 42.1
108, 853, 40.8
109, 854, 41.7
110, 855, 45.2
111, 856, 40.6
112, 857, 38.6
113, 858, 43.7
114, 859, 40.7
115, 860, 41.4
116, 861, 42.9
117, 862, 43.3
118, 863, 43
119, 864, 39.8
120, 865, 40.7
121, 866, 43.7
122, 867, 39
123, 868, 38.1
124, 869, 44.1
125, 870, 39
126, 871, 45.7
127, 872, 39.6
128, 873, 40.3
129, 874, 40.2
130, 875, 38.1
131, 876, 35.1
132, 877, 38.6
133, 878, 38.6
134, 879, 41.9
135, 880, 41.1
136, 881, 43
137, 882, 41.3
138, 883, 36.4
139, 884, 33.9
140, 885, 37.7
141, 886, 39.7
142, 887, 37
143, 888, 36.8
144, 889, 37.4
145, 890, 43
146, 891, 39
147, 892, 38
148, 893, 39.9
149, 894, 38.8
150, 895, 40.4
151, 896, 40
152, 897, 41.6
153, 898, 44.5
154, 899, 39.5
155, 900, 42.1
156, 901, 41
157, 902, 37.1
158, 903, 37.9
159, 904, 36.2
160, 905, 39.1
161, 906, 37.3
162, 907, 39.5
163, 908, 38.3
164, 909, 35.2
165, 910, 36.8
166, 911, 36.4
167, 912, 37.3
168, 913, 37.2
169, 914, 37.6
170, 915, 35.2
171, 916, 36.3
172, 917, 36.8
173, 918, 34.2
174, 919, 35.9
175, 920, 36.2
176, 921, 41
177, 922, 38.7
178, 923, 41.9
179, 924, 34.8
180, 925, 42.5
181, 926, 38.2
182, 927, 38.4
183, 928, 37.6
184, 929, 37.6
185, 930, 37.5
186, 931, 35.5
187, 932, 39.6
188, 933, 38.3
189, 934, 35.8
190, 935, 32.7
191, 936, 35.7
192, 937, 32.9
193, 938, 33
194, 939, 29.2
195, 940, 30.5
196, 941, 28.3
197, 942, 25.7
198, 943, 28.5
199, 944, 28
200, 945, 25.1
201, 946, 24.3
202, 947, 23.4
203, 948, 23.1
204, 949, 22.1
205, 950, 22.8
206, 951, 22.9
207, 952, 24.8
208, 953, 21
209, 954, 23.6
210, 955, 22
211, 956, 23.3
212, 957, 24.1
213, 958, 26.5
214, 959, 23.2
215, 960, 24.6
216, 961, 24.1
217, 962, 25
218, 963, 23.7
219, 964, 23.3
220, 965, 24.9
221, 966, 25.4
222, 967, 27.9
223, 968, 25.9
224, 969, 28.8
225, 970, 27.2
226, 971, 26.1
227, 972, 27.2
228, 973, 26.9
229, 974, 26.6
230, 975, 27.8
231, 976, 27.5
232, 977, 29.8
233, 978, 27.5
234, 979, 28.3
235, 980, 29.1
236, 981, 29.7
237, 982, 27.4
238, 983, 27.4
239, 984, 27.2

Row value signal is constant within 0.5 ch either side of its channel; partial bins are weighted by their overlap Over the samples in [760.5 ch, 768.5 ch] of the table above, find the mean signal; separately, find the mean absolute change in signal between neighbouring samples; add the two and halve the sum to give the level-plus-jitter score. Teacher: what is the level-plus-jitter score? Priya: 23.9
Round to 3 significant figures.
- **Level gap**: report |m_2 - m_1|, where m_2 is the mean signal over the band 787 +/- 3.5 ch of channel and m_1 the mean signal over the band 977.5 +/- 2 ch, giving 14.2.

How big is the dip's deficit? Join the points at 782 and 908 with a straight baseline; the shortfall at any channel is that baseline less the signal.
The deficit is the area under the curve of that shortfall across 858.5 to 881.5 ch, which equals -33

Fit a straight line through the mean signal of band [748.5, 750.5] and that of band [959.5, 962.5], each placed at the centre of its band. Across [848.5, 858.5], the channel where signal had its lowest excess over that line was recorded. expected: 851 ch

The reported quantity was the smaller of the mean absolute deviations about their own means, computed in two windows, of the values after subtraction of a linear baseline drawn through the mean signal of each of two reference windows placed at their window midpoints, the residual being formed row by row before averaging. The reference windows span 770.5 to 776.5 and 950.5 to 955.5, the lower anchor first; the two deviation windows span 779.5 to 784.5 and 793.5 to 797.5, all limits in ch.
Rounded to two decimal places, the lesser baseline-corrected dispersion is 1.72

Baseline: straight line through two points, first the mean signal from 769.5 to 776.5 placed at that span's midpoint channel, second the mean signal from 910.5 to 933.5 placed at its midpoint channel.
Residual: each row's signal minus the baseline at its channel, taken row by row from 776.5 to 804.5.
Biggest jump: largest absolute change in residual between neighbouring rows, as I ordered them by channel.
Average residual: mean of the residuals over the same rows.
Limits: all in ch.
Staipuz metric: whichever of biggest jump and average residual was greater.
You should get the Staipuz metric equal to 5.4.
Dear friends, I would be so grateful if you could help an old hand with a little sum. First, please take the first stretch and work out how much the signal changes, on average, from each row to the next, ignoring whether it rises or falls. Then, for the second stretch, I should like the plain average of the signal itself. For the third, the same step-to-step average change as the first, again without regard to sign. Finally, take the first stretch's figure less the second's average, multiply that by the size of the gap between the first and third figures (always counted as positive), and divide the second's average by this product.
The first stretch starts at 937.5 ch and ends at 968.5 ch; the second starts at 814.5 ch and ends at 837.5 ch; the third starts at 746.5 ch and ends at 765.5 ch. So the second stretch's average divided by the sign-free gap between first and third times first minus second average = -2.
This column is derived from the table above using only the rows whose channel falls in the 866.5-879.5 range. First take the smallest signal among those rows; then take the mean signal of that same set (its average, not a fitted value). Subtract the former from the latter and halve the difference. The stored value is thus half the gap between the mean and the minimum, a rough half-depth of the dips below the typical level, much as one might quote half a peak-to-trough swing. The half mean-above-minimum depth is 2.4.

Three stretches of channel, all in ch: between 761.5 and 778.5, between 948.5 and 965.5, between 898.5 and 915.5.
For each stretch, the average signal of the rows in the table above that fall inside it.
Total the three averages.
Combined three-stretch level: 106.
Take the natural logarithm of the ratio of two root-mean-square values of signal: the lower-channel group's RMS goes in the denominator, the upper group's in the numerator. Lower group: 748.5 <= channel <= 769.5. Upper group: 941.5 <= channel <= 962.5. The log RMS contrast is -0.62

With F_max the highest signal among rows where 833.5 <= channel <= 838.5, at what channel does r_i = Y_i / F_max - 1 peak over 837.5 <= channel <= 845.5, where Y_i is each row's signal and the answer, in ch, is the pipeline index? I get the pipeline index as 838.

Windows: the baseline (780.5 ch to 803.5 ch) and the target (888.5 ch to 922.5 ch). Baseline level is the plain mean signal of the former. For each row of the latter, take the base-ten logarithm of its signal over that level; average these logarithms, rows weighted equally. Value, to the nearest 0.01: -0.01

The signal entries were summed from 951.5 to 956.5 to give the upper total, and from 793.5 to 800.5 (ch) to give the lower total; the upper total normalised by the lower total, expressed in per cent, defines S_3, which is 44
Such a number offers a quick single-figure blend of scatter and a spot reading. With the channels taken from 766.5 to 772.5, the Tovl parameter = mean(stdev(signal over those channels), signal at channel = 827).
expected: 20.0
